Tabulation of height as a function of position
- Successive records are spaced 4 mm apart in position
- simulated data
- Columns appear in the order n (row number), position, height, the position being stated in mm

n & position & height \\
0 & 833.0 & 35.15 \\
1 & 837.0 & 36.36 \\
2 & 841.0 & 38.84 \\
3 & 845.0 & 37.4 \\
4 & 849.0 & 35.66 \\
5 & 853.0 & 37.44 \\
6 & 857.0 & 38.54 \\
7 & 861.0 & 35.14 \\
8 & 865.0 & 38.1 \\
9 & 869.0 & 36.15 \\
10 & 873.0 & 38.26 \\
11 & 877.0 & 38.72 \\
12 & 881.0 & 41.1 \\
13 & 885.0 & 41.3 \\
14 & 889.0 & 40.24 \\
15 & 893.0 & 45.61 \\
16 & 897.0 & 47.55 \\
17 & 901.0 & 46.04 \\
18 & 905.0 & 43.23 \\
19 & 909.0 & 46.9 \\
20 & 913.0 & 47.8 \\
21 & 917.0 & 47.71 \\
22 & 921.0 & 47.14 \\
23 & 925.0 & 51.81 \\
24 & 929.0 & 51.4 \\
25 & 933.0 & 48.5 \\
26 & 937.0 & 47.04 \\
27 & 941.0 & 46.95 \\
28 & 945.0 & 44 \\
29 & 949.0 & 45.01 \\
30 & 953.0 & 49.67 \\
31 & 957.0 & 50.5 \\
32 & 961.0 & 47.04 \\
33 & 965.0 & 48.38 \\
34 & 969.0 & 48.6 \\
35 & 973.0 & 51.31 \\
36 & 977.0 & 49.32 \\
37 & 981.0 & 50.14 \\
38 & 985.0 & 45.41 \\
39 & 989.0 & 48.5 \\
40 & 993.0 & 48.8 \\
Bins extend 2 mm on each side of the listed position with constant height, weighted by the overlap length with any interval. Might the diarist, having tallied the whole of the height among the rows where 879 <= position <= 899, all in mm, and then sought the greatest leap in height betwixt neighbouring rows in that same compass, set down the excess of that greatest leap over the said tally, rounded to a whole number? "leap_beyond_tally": -210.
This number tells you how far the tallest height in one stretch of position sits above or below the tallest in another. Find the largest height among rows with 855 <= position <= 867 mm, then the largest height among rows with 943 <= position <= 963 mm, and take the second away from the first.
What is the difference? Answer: -12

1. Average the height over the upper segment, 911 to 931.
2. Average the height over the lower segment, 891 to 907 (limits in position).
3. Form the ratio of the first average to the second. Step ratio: 1.08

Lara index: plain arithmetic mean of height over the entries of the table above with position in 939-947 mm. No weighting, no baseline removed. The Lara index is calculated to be 45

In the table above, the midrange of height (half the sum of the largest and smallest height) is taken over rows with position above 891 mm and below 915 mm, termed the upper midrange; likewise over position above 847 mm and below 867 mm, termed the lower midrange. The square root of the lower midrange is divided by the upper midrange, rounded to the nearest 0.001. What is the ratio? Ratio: 0.133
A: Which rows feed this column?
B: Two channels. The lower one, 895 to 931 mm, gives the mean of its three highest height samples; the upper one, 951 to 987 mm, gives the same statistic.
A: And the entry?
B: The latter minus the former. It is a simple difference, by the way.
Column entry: 0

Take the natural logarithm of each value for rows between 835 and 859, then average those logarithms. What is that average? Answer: 3.62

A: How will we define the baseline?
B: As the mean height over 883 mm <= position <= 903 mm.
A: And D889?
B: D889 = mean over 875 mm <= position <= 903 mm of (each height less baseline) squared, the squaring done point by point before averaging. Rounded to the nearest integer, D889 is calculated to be 11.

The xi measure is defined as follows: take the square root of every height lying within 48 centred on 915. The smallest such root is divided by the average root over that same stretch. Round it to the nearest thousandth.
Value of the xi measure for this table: 0.954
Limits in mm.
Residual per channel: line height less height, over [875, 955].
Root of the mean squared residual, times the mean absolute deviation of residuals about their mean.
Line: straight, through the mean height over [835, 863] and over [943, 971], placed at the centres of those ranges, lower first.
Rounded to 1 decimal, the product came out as 8.2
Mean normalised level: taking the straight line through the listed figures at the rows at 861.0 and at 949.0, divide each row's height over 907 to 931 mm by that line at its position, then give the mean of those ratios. 1.17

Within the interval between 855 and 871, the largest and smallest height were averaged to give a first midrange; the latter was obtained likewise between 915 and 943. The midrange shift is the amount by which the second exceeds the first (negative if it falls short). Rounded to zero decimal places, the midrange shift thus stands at 13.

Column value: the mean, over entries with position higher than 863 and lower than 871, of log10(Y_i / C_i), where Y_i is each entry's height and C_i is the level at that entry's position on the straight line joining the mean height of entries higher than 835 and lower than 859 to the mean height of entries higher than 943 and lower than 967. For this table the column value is -0.024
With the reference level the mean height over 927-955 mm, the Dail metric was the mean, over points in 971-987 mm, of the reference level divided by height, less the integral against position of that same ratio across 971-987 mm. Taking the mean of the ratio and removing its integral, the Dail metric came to -14.6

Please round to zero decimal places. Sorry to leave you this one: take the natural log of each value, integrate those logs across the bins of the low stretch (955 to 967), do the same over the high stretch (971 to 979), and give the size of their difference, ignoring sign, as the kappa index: 15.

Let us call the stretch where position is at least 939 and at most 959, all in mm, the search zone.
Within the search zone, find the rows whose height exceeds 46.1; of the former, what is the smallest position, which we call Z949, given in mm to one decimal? 941.0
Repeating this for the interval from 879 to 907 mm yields 897.0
